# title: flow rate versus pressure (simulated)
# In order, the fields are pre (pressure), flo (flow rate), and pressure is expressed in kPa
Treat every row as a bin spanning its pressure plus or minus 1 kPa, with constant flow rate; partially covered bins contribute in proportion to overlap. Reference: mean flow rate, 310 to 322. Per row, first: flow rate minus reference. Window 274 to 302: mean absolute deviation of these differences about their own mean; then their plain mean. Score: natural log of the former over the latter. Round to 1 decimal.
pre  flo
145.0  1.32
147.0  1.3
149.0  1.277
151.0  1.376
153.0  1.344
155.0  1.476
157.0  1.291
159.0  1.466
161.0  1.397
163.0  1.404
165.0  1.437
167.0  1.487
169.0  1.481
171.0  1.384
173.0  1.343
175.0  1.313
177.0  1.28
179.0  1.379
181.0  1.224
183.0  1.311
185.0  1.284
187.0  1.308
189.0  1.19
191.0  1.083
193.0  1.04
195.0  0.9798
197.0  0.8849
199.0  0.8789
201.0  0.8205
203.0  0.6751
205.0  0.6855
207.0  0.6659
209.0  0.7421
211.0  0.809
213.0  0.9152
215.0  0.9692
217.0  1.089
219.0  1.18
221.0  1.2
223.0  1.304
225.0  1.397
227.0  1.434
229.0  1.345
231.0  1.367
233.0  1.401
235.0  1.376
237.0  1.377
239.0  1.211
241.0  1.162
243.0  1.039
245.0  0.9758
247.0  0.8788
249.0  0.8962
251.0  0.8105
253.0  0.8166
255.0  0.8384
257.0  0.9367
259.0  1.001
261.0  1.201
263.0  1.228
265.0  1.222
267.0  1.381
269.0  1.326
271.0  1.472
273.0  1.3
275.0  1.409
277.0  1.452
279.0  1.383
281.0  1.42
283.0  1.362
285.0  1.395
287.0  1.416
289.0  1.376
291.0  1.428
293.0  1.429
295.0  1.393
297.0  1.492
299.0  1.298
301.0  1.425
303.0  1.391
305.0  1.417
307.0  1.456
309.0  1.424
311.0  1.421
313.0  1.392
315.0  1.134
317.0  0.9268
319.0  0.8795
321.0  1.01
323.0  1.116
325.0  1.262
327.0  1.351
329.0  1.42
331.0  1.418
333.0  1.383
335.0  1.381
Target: -2.2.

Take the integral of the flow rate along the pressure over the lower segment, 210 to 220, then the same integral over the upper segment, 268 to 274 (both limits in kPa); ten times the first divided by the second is 12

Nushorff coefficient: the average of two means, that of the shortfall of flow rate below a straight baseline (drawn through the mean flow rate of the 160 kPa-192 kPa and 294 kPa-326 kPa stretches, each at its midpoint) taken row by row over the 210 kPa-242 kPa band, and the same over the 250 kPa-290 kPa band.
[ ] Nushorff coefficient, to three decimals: 0.073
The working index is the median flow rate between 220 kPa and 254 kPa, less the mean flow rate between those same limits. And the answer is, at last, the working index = 0.04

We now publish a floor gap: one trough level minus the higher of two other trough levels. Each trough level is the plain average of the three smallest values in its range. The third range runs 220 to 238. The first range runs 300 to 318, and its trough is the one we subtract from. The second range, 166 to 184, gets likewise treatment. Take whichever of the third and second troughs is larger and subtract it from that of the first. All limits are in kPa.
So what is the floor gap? -0.13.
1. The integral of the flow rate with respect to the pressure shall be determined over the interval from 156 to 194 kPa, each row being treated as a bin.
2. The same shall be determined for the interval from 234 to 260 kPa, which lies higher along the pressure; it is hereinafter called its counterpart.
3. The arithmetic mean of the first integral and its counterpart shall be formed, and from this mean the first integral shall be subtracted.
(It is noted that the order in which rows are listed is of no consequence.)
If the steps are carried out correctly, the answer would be -12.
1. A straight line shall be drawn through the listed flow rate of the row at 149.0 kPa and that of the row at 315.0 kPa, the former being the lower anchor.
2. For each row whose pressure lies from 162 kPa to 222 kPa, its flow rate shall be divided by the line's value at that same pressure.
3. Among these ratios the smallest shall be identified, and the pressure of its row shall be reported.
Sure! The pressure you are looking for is 207.0 kPa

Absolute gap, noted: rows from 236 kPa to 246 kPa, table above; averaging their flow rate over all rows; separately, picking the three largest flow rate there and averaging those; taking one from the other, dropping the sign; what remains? 0.10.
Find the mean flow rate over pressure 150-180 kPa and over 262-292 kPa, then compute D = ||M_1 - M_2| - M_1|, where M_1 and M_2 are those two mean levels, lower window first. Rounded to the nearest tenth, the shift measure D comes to 1.4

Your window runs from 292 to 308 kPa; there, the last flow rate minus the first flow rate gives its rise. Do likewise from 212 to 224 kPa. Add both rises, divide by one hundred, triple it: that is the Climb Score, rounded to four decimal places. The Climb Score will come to 0.0125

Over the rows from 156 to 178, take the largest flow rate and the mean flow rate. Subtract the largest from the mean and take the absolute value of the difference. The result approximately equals 0.10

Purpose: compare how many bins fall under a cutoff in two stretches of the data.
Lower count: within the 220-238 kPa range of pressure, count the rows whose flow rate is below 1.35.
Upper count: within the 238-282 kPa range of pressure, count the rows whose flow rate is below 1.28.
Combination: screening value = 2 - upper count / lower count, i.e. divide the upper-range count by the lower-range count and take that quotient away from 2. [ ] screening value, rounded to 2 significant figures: -2.7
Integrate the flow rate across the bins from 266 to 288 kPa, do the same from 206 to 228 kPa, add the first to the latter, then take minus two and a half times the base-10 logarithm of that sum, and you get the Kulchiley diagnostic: -4.33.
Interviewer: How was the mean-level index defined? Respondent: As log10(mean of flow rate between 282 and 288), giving 0.143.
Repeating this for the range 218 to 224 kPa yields 0.089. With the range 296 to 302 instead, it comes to 0.148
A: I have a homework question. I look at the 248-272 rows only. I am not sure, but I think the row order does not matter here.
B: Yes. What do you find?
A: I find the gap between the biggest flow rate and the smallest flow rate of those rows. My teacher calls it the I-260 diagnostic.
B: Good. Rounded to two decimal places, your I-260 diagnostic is 0.66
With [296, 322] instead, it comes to 0.61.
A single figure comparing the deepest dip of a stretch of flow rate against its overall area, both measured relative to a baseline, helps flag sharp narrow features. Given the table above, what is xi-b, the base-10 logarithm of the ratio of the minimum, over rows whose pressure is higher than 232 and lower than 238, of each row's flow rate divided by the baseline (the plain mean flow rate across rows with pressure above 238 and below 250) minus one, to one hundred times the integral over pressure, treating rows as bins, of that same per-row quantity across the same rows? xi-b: -2.79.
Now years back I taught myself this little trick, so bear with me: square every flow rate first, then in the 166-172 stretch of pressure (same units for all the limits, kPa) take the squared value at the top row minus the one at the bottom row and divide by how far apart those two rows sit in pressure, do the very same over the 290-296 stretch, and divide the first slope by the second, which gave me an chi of 3.0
